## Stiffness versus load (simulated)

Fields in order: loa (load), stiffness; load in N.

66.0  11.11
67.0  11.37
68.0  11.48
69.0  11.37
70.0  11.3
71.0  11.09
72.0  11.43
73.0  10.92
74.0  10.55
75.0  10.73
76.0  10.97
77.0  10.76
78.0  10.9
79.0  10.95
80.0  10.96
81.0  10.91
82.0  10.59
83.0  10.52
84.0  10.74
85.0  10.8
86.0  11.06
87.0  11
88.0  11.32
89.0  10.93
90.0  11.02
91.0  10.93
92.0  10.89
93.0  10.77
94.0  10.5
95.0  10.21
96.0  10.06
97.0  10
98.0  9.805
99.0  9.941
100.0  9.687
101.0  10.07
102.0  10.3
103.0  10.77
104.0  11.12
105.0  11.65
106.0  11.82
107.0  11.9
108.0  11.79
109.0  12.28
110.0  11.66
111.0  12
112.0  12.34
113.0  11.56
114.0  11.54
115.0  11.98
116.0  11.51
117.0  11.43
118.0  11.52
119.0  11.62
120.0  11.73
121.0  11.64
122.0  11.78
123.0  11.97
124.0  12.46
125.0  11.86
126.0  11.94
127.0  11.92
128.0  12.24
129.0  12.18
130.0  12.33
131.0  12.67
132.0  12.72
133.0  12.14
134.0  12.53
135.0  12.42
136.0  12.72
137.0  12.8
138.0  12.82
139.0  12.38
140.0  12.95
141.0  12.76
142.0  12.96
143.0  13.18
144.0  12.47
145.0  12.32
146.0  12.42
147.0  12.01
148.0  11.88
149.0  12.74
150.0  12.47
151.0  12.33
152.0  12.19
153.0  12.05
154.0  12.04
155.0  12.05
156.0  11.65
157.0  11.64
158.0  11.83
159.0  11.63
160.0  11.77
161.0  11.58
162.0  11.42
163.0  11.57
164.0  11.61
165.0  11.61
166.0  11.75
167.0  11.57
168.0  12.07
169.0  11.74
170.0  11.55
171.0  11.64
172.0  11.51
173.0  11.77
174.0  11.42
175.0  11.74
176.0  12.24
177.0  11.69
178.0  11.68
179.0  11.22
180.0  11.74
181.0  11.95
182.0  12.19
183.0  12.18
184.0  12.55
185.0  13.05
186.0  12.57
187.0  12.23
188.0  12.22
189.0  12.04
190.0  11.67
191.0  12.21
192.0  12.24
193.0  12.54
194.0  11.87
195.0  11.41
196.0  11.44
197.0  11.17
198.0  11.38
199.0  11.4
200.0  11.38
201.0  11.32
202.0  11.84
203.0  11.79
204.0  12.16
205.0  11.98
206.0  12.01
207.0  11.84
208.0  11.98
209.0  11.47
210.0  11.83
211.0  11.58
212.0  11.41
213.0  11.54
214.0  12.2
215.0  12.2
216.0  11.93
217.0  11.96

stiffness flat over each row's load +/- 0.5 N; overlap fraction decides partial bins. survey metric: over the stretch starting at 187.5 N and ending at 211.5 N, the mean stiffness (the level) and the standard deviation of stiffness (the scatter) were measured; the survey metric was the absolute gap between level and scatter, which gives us 11.4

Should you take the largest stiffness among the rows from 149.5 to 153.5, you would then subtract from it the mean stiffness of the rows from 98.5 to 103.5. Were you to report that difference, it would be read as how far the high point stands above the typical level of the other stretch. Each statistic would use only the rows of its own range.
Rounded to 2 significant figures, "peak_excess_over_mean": 2.3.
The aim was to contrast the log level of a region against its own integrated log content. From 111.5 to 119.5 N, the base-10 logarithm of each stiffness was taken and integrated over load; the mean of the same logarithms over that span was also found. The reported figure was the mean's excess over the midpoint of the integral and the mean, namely -3.74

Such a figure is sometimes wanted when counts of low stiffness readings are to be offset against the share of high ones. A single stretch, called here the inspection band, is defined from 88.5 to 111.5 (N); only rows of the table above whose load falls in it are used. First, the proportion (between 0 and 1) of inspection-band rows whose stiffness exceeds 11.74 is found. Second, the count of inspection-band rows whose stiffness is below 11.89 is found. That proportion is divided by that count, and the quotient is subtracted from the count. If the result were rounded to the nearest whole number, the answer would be 20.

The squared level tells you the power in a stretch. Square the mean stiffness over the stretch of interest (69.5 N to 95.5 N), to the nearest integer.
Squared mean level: 118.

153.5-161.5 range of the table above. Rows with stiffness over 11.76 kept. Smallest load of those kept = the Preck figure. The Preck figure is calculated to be 154.0 N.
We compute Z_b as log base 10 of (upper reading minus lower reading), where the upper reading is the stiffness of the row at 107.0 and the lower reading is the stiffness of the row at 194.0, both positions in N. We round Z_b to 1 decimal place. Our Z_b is -1.5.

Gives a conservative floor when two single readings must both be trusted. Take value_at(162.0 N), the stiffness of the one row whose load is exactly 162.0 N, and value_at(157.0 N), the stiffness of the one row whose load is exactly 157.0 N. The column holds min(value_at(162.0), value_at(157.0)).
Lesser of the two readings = 11.4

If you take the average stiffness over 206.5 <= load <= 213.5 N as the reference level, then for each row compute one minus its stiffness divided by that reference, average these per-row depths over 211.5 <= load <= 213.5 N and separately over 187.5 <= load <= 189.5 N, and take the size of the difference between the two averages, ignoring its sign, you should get 0.056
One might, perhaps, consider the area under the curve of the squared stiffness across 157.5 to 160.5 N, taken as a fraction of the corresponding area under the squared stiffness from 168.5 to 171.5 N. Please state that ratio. 1.02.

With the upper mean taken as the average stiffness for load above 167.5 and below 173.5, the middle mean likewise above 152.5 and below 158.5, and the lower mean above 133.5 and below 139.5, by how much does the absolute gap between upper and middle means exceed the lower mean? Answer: -12.4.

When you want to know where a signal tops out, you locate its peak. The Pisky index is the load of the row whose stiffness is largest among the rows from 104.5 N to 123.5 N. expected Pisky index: 112.0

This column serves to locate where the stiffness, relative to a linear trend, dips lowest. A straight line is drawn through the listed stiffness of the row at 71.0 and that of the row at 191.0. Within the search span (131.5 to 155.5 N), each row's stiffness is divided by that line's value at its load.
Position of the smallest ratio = 148.0 N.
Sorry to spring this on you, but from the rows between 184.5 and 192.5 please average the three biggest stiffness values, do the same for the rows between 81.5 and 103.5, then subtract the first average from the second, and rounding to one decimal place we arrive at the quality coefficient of -1.5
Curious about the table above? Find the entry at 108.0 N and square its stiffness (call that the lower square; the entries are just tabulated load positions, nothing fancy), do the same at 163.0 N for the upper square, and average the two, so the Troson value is 136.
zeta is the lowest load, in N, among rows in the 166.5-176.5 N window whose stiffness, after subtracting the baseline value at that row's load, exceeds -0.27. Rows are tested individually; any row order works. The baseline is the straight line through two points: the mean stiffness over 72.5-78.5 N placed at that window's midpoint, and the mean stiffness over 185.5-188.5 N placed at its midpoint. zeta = 168.0 N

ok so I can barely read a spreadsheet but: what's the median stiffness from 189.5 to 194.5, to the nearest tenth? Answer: 12.2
